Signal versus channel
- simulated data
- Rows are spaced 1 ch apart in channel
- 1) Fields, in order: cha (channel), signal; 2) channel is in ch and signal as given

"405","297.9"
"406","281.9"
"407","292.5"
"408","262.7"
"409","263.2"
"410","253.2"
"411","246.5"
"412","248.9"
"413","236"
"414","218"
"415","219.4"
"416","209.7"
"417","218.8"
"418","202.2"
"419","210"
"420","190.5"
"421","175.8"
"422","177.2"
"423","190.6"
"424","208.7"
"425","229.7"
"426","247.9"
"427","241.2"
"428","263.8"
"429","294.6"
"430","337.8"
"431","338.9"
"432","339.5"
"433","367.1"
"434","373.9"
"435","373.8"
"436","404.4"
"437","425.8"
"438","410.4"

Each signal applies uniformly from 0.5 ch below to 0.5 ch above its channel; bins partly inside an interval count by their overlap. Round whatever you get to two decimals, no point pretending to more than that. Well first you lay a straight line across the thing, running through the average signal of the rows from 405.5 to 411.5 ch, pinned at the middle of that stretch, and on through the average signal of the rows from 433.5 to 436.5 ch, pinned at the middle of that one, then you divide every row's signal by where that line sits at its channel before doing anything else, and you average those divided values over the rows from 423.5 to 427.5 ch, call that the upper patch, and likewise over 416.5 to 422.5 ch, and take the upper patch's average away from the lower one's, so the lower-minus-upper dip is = -0.06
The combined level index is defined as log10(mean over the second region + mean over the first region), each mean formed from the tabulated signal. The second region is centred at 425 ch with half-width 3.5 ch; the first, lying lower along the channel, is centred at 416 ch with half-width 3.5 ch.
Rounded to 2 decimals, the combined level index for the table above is 2.64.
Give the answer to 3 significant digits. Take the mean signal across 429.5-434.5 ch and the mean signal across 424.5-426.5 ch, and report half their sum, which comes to 295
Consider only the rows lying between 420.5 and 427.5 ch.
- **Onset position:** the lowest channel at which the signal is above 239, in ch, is 426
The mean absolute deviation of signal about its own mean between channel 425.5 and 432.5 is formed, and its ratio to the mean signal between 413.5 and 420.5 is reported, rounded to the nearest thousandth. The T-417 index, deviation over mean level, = 0.179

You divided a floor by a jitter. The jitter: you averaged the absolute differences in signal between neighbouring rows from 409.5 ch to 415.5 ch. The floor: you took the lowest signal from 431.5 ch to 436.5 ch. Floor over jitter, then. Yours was 41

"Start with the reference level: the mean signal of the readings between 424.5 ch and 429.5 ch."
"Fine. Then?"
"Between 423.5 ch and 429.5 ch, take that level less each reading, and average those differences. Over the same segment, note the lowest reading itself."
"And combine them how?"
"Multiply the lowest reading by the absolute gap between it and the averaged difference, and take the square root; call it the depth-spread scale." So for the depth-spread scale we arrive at 205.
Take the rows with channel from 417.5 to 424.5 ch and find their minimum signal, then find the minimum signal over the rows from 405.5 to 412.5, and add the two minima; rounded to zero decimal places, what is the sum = 422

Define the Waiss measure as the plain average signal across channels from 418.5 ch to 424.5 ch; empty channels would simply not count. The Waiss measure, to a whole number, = 192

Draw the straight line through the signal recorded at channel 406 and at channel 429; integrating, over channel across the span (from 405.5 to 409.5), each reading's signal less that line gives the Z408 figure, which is -31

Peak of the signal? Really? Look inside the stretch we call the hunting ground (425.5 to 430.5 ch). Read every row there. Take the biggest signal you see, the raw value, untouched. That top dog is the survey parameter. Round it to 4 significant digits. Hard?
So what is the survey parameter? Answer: 337.8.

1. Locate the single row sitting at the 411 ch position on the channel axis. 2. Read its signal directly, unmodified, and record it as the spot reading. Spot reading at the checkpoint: 246.5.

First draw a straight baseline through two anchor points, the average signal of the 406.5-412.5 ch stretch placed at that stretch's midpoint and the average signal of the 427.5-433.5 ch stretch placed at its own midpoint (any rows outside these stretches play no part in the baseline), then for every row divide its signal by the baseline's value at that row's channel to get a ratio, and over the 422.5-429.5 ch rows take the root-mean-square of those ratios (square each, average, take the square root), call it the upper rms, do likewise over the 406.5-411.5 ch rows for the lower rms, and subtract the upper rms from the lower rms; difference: 0.24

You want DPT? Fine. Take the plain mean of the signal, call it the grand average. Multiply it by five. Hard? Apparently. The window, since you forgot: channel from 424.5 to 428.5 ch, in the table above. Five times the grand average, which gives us 1228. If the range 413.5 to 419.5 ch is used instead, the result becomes 1065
